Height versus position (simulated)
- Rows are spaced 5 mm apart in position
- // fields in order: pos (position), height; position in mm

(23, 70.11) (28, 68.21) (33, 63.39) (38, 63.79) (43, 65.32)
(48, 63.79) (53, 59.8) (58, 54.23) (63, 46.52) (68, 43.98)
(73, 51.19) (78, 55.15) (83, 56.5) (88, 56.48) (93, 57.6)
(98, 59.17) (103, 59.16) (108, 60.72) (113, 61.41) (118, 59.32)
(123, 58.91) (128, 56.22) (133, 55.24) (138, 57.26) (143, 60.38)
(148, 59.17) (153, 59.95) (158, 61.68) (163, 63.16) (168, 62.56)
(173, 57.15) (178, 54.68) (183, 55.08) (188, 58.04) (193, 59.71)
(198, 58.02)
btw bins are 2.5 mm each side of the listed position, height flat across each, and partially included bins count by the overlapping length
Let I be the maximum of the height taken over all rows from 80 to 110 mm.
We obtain 60.72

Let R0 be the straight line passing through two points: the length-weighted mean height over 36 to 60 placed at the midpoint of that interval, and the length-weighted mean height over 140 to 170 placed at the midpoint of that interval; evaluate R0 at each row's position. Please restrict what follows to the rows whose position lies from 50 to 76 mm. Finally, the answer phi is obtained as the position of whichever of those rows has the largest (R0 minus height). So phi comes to 68 mm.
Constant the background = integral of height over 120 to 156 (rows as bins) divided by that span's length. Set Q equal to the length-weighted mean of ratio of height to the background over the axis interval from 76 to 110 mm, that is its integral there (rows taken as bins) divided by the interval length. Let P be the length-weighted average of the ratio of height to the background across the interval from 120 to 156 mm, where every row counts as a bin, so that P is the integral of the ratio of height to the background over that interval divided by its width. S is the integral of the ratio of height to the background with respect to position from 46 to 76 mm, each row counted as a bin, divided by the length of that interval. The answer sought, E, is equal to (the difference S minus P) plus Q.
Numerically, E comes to 0.91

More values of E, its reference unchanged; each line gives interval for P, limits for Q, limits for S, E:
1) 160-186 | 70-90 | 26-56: 1.03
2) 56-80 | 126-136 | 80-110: 1.10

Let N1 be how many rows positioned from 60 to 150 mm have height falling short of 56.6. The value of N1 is 8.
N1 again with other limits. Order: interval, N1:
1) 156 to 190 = 2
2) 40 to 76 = 4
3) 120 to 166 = 2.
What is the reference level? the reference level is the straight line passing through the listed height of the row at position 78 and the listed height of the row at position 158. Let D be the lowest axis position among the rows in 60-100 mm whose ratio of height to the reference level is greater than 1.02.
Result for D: 93 mm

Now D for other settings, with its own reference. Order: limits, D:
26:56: 28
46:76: 48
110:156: 113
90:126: 93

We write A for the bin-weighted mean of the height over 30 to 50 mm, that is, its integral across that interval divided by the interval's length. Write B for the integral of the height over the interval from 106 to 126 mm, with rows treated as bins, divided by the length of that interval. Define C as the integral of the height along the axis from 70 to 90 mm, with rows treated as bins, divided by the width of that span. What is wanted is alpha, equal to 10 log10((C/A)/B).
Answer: -18.5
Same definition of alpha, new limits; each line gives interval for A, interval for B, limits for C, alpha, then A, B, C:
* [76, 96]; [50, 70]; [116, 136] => -17.1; 57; 51.6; 57.4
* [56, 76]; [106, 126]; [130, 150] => -17.1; 49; 60.0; 57.9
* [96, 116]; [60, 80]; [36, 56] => -16.7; 60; 49.2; 62.9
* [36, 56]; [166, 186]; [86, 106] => -17.9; 63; 57.3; 58.2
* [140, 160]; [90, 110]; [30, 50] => -17.4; 60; 59.1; 64.2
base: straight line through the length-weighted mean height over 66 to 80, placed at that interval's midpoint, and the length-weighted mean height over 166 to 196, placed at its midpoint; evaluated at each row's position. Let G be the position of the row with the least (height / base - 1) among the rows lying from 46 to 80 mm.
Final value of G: 68 mm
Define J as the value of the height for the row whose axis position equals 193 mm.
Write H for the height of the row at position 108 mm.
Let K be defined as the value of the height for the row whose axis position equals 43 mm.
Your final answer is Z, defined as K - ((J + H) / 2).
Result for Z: 5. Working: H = 60.72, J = 59.71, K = 65.32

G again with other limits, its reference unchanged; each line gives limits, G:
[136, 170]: 138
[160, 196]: 178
